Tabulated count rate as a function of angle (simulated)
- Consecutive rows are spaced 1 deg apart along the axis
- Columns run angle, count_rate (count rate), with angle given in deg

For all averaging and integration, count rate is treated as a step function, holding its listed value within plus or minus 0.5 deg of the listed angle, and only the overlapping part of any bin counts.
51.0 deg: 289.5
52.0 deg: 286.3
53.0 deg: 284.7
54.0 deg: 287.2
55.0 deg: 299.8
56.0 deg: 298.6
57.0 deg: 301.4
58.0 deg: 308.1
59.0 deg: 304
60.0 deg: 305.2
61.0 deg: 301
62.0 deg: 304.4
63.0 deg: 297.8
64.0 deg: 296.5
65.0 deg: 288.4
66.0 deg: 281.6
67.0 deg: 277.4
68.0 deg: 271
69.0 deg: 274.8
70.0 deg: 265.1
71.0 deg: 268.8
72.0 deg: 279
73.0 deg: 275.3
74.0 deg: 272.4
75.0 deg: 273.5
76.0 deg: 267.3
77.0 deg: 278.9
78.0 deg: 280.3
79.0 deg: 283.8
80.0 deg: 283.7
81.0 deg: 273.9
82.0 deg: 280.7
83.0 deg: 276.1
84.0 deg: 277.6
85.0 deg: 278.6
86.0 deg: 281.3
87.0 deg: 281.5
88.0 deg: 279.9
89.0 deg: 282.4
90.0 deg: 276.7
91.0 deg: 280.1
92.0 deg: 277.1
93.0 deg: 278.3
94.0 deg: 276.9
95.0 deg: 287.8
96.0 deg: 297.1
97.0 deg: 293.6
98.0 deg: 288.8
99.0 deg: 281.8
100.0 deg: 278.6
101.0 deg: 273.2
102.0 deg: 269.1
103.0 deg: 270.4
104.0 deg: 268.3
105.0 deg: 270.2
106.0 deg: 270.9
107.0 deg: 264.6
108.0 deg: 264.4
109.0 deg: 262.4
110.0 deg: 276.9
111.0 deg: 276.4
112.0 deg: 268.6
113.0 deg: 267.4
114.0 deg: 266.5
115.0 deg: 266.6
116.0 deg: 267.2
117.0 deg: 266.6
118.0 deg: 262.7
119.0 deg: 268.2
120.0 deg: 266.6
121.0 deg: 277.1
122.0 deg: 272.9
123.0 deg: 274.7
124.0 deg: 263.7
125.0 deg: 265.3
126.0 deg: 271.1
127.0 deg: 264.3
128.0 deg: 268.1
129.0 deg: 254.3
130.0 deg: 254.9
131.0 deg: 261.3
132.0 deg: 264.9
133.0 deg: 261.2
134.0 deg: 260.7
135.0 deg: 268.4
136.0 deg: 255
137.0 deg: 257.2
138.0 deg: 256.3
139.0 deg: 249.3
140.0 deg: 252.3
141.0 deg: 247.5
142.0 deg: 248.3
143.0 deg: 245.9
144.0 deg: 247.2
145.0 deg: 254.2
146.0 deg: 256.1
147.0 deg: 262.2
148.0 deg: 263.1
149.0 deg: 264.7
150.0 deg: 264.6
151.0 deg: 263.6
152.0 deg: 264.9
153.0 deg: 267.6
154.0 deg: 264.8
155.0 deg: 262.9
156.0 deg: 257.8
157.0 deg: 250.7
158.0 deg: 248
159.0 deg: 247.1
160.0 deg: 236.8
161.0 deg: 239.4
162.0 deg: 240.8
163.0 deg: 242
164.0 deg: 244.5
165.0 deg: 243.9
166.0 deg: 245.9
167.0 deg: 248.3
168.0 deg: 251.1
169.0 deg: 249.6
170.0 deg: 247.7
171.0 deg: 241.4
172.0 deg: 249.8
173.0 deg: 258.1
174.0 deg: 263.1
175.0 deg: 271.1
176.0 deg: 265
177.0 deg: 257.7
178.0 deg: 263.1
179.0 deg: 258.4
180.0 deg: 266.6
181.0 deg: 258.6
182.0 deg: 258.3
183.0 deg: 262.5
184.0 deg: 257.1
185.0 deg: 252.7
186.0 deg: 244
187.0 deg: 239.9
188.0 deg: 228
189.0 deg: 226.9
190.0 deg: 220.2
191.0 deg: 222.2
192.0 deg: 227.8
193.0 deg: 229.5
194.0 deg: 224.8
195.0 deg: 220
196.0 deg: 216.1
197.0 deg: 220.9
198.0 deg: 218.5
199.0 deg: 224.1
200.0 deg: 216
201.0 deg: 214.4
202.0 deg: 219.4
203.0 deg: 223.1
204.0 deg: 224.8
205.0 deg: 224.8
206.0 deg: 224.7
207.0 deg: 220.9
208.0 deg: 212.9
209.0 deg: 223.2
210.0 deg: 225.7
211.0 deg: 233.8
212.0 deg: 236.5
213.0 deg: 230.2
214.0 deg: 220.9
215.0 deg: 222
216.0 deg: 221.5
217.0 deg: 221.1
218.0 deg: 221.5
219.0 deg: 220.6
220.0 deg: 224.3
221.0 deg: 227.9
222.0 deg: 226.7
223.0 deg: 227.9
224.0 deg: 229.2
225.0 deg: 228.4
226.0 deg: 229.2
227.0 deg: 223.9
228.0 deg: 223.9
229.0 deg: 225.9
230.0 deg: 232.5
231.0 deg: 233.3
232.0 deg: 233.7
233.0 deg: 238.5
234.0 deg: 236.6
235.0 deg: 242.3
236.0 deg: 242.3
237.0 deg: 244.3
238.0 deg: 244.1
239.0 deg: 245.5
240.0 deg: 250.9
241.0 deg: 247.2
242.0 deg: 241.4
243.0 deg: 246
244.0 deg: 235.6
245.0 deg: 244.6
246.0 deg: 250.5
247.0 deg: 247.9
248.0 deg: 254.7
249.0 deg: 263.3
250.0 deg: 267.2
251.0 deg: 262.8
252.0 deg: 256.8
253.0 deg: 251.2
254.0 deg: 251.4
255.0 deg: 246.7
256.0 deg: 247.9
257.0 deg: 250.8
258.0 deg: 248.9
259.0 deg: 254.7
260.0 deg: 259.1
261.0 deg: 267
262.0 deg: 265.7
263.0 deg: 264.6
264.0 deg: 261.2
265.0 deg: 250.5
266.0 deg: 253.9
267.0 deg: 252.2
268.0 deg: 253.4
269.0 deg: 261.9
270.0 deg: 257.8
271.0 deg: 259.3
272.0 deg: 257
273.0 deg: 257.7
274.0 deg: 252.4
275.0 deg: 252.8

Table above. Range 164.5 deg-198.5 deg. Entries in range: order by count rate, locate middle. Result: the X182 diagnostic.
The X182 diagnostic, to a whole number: 248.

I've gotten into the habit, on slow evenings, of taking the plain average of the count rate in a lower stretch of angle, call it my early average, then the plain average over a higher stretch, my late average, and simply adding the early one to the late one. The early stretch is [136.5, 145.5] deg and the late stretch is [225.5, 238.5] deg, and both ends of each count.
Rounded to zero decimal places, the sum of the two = 486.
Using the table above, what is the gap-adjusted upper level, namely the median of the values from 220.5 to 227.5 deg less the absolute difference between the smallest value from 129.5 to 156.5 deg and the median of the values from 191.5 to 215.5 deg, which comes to 205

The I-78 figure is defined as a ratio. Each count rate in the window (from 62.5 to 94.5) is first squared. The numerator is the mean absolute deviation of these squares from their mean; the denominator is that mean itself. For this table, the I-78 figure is 0.034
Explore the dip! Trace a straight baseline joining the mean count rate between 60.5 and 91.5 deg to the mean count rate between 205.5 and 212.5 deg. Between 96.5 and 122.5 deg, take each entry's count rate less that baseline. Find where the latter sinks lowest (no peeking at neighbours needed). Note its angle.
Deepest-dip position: 109.0 deg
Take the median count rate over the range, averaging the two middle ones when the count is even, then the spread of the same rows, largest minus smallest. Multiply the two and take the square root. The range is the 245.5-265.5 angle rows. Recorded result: 72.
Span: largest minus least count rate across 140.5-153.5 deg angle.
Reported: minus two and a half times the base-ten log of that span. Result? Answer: -3.3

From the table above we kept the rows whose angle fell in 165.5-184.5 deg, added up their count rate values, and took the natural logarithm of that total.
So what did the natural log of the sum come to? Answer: 8.49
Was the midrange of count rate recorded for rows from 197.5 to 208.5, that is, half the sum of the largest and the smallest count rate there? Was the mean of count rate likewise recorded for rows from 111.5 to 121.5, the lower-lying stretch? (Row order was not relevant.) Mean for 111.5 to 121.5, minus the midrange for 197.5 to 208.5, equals 49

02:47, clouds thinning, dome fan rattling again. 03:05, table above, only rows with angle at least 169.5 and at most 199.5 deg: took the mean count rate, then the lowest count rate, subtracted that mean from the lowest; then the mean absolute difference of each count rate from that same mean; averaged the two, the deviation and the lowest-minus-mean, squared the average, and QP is 29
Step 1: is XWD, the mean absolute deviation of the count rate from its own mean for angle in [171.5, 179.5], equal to 4.8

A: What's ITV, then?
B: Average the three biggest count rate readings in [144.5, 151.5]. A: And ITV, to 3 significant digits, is 264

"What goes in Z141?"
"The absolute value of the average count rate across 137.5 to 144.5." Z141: 250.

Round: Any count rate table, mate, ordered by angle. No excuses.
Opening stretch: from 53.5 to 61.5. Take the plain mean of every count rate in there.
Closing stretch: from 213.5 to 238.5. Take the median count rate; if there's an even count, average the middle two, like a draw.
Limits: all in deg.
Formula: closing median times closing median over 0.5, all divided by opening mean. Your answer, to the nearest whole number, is 345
